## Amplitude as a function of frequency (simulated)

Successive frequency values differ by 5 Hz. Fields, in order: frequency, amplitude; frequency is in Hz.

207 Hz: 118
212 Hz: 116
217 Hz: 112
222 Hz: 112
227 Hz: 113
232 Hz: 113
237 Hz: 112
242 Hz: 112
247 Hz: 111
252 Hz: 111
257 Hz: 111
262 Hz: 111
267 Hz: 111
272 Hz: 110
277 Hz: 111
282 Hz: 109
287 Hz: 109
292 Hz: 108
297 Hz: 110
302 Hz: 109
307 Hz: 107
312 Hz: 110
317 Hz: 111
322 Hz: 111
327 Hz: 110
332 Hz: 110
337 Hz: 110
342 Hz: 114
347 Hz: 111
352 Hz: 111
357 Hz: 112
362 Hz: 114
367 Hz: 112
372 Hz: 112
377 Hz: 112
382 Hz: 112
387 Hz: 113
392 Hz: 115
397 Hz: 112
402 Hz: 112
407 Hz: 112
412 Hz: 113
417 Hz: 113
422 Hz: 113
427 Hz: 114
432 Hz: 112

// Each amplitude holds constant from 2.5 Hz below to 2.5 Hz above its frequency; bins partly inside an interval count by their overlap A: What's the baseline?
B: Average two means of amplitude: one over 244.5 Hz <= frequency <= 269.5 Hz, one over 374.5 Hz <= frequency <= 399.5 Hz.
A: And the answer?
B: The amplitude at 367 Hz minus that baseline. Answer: 0.1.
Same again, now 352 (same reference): -0.9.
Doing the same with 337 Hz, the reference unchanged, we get -1.9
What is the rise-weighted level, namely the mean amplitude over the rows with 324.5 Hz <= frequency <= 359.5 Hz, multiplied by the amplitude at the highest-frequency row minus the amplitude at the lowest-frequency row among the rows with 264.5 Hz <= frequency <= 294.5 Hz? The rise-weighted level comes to -333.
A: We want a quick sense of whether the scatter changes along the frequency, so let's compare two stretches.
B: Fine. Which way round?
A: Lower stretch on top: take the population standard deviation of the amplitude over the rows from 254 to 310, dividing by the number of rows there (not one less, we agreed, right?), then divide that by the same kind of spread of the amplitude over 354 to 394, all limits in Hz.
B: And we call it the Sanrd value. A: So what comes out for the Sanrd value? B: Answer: 1.2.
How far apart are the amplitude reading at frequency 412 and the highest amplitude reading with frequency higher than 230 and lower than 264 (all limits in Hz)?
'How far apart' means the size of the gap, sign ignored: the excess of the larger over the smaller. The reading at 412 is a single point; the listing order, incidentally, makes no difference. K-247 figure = 0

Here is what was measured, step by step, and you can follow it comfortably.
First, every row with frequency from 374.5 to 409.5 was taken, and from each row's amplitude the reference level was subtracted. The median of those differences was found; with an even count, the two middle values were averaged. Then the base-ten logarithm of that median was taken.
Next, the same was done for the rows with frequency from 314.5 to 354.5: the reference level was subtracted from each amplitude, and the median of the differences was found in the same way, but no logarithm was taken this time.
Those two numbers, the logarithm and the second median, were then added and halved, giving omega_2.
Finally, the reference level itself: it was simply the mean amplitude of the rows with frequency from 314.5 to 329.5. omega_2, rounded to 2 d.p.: 0.23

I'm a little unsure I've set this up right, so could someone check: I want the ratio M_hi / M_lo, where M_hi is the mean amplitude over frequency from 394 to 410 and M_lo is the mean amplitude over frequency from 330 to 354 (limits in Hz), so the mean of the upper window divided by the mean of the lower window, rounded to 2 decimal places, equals 1.01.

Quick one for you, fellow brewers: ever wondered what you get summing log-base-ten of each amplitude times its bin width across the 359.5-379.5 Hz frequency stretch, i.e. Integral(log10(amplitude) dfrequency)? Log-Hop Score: 41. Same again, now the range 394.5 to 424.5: 62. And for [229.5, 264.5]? 72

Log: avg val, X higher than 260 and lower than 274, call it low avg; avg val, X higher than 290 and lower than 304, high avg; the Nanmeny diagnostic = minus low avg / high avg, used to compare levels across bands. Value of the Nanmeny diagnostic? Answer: -1.02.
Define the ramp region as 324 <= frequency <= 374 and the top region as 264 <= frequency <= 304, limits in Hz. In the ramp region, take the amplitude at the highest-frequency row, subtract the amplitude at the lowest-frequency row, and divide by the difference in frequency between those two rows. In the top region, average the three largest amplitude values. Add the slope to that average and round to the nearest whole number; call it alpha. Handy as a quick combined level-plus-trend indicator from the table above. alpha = 111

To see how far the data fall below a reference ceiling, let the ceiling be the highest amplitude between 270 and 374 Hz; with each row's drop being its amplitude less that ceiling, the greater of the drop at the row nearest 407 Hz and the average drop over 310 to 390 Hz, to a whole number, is -2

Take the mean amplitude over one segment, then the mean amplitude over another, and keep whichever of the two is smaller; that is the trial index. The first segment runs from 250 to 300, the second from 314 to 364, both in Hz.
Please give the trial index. 110.1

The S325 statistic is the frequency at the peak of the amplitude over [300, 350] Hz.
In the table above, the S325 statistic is 342 Hz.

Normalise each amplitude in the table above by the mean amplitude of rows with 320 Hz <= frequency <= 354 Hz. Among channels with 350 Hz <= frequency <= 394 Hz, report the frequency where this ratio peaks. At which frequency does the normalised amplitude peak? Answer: 392 Hz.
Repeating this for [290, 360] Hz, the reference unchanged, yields 342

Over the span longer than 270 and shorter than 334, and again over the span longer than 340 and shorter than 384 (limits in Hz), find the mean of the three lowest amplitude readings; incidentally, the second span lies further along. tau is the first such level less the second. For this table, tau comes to -3.3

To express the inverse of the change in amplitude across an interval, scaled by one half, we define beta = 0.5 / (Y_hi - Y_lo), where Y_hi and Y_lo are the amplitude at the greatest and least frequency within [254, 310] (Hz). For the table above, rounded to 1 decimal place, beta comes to -0.1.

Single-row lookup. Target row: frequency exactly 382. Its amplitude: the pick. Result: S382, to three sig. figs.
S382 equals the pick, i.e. 112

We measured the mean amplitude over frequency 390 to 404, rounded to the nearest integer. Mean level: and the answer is 113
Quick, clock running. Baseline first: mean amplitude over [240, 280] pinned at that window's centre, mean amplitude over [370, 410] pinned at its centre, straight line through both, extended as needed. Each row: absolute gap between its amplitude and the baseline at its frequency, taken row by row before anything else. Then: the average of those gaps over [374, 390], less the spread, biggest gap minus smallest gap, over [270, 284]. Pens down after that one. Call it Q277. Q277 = -1.6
